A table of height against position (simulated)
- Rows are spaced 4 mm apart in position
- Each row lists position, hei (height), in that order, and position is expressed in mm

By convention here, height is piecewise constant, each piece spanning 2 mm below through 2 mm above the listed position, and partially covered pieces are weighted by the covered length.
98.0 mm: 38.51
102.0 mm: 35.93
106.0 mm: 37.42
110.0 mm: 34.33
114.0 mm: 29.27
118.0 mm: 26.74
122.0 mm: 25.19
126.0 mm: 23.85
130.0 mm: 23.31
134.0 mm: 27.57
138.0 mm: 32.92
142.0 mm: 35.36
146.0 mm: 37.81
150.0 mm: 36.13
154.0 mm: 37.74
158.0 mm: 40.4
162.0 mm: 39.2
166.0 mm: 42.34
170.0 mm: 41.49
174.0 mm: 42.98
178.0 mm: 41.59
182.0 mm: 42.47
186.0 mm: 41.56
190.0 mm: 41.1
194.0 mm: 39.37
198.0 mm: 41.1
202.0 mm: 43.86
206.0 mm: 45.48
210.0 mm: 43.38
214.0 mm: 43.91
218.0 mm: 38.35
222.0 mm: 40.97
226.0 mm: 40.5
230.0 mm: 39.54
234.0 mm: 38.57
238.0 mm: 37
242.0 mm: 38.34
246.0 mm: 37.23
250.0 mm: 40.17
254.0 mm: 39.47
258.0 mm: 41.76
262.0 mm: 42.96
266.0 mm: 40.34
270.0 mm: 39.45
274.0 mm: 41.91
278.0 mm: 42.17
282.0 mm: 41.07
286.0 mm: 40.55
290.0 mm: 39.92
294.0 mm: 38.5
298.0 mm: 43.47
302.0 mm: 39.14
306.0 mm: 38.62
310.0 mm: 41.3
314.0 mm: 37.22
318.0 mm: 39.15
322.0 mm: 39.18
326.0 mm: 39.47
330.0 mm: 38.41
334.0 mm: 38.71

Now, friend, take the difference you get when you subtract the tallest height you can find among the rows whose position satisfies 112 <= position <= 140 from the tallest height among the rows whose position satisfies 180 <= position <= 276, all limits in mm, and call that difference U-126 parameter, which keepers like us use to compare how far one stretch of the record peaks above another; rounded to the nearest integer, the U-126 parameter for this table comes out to 13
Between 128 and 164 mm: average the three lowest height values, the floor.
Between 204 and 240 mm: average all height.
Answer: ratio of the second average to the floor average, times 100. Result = 146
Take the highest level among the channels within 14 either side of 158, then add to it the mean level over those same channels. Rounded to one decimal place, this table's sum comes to 81.6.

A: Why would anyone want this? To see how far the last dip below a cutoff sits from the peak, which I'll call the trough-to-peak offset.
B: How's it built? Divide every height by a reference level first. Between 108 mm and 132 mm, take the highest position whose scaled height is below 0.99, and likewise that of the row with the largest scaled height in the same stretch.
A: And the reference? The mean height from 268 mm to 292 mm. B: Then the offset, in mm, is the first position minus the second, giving 20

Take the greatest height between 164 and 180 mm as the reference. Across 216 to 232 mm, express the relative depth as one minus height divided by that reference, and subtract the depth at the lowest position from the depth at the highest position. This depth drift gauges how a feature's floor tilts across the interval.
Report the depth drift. -0.03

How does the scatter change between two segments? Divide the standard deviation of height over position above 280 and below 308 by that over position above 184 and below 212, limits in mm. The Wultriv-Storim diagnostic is 0.84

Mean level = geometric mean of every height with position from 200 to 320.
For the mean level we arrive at 40.4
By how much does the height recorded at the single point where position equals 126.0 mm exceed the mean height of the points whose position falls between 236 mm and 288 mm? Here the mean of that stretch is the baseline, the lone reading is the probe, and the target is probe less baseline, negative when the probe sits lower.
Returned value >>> -16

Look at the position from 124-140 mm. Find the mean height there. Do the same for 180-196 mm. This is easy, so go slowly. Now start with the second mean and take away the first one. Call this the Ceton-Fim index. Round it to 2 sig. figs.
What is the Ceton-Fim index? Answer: 14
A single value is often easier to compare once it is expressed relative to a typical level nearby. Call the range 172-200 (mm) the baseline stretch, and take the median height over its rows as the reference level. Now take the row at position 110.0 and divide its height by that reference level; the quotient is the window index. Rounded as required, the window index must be 0.83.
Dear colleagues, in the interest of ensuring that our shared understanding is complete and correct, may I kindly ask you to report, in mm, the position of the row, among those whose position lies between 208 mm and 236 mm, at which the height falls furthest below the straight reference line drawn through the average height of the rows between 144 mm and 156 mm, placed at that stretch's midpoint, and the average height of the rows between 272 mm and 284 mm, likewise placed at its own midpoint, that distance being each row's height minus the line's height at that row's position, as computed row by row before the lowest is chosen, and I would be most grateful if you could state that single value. 234.0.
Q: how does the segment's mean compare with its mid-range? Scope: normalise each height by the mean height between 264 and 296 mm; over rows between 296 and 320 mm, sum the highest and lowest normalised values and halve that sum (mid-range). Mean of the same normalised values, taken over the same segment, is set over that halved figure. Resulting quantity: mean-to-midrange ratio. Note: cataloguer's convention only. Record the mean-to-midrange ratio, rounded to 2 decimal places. 0.99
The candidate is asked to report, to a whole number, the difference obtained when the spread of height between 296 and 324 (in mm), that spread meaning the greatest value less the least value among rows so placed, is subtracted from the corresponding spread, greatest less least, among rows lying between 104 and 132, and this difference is 8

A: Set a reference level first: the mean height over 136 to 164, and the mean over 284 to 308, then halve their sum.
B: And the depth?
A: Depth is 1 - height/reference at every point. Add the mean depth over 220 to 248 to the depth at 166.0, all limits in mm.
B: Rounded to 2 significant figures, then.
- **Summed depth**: -0.11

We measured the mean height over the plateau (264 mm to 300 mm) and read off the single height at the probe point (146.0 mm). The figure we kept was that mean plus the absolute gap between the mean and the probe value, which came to 43.8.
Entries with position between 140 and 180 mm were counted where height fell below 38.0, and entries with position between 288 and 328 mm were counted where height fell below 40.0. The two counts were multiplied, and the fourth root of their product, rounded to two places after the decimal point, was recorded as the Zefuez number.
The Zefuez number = 2.38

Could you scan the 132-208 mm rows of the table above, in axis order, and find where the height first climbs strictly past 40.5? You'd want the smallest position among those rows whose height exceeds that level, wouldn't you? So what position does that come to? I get 166.0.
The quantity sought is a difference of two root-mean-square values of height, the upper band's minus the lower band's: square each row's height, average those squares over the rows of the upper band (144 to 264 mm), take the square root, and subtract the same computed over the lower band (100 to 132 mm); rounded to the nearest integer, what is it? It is 11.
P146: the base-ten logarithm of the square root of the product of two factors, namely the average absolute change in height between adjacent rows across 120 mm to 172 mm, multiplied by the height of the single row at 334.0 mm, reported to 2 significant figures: 0.97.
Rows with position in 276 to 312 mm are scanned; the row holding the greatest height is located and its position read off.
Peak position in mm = 298.0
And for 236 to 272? 262.0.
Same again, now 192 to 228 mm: 206.0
